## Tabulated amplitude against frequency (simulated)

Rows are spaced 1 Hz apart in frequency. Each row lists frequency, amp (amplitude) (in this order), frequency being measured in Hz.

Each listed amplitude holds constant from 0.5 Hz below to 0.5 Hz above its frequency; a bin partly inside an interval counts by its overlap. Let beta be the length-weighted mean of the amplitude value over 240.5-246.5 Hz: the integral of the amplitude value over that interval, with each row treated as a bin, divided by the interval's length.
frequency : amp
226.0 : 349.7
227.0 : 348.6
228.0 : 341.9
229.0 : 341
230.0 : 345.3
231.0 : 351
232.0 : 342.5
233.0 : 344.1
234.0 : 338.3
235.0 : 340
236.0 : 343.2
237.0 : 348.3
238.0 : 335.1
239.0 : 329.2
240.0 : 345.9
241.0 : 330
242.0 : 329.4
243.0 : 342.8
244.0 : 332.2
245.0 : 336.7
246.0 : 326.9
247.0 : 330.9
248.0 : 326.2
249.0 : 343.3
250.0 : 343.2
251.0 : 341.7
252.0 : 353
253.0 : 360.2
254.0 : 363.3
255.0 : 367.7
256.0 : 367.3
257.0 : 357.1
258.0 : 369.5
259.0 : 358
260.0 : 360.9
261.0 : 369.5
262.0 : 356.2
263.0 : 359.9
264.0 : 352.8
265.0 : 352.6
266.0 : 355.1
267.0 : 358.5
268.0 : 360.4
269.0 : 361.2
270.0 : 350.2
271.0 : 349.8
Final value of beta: 333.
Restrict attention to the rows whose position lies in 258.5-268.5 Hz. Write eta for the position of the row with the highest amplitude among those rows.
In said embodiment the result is 261.0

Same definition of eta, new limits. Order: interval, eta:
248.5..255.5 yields 255.0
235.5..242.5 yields 237.0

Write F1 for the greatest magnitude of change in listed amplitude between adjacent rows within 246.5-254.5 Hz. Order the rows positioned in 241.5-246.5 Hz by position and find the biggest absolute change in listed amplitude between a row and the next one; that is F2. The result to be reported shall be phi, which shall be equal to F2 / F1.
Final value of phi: 0.8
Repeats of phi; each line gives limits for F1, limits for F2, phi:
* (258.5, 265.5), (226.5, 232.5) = 0.6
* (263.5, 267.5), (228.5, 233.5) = 2.5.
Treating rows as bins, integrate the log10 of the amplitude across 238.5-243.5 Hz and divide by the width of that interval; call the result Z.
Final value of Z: 2.53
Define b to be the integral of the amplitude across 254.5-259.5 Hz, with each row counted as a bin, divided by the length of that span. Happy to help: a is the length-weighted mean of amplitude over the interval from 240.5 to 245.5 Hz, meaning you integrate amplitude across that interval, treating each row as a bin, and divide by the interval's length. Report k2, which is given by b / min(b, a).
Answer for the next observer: 1.09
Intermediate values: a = 334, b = 364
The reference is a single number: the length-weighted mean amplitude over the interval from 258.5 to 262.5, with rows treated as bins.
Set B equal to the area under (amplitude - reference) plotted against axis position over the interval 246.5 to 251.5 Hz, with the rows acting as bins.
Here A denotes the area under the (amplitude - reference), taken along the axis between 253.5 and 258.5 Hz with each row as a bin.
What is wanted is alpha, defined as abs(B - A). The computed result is 140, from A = 19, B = -120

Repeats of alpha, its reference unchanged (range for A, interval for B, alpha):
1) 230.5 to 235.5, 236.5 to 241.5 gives 27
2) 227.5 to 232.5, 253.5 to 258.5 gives 103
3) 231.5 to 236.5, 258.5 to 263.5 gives 96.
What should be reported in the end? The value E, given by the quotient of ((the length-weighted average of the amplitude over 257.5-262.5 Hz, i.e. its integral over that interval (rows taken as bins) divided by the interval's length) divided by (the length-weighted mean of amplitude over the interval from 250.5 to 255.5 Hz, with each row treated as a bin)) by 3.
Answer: 0.339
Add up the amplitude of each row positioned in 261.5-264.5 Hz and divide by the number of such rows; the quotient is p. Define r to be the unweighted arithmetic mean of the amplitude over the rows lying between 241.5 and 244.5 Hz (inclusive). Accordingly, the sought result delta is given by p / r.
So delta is 1.06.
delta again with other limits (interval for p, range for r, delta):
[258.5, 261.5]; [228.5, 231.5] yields 1.05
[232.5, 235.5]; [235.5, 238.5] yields 1.00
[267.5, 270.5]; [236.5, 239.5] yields 1.06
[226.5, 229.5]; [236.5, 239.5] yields 1.02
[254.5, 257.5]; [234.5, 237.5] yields 1.06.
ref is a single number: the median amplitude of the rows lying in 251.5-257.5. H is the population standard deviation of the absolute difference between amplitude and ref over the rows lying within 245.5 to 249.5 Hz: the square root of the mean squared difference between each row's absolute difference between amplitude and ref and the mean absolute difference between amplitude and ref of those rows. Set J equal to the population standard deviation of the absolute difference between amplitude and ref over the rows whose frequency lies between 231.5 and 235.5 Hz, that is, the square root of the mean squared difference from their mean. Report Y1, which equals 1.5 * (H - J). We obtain 6.9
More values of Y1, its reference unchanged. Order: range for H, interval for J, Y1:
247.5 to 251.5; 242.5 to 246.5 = 2.0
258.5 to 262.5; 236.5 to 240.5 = -7.9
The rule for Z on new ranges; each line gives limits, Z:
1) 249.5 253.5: 2.54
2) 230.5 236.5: 2.54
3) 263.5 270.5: 2.55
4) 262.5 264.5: 2.55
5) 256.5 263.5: 2.56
